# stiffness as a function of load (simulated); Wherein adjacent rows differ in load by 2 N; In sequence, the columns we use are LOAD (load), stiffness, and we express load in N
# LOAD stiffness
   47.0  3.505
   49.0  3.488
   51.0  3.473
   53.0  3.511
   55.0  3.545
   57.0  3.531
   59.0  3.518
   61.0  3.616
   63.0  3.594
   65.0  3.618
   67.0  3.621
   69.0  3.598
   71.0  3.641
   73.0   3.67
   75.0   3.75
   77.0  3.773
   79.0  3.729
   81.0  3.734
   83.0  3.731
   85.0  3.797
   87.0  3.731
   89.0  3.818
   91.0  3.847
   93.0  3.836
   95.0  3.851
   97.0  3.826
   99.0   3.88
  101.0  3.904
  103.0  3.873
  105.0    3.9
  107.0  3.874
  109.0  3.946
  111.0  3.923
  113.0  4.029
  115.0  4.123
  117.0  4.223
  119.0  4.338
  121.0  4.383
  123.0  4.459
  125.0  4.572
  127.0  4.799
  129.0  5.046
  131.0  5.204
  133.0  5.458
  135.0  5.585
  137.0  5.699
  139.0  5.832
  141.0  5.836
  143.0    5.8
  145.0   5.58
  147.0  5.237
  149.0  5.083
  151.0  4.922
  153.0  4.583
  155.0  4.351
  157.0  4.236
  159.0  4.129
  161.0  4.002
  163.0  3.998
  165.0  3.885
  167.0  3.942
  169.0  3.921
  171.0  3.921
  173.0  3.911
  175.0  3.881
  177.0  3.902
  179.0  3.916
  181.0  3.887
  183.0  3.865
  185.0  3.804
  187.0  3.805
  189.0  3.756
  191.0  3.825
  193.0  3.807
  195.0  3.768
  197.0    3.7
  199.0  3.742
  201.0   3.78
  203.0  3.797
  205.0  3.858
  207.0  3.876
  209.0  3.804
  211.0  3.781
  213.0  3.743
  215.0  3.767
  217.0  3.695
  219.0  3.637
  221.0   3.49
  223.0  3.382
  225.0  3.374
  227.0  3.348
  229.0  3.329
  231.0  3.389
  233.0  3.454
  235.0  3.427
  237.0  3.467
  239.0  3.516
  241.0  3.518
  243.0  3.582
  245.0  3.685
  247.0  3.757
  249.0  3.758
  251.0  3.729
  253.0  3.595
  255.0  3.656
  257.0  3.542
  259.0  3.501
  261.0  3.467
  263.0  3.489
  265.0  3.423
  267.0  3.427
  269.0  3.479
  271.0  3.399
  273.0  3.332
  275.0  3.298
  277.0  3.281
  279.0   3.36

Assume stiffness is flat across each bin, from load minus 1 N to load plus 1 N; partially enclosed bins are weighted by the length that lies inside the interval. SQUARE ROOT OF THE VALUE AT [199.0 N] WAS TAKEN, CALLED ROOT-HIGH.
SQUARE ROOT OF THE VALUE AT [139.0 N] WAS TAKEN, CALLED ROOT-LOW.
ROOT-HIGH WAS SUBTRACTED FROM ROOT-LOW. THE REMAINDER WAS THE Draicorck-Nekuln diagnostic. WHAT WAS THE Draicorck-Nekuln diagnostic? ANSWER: 0.5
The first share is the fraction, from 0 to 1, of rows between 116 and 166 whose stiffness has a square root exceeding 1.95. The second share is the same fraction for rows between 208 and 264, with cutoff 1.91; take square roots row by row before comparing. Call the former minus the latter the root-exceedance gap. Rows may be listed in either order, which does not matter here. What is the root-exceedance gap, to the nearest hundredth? 0.64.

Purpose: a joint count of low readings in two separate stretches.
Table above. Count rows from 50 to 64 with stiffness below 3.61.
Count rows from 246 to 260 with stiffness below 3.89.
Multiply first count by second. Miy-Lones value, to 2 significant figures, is 42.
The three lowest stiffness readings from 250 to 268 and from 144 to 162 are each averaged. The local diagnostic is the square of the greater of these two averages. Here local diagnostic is 17.0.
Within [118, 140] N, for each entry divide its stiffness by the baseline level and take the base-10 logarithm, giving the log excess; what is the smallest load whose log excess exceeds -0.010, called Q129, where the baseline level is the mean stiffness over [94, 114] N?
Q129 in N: 119.0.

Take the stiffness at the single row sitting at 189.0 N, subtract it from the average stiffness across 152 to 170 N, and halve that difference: 0.18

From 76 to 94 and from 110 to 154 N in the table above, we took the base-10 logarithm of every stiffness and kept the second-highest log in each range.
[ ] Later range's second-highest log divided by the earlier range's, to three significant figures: 1.31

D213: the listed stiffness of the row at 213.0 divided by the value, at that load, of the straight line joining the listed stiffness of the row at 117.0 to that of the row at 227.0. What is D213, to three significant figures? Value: 1.08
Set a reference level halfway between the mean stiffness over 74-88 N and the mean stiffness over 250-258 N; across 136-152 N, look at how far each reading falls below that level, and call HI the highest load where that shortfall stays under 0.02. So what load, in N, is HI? 151.0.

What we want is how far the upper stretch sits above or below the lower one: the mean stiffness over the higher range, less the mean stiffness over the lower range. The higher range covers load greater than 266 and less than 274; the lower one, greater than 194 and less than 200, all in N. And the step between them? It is -0.3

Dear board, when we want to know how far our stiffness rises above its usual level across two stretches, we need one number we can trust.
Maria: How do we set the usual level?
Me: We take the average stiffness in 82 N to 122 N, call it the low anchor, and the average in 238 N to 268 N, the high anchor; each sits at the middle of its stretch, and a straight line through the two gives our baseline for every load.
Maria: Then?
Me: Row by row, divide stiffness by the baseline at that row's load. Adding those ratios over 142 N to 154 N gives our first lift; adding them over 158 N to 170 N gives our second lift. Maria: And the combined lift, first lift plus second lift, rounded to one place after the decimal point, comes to 14.4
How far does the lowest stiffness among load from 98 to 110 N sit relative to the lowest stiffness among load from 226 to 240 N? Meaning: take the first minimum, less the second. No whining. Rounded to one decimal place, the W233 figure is 0.5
